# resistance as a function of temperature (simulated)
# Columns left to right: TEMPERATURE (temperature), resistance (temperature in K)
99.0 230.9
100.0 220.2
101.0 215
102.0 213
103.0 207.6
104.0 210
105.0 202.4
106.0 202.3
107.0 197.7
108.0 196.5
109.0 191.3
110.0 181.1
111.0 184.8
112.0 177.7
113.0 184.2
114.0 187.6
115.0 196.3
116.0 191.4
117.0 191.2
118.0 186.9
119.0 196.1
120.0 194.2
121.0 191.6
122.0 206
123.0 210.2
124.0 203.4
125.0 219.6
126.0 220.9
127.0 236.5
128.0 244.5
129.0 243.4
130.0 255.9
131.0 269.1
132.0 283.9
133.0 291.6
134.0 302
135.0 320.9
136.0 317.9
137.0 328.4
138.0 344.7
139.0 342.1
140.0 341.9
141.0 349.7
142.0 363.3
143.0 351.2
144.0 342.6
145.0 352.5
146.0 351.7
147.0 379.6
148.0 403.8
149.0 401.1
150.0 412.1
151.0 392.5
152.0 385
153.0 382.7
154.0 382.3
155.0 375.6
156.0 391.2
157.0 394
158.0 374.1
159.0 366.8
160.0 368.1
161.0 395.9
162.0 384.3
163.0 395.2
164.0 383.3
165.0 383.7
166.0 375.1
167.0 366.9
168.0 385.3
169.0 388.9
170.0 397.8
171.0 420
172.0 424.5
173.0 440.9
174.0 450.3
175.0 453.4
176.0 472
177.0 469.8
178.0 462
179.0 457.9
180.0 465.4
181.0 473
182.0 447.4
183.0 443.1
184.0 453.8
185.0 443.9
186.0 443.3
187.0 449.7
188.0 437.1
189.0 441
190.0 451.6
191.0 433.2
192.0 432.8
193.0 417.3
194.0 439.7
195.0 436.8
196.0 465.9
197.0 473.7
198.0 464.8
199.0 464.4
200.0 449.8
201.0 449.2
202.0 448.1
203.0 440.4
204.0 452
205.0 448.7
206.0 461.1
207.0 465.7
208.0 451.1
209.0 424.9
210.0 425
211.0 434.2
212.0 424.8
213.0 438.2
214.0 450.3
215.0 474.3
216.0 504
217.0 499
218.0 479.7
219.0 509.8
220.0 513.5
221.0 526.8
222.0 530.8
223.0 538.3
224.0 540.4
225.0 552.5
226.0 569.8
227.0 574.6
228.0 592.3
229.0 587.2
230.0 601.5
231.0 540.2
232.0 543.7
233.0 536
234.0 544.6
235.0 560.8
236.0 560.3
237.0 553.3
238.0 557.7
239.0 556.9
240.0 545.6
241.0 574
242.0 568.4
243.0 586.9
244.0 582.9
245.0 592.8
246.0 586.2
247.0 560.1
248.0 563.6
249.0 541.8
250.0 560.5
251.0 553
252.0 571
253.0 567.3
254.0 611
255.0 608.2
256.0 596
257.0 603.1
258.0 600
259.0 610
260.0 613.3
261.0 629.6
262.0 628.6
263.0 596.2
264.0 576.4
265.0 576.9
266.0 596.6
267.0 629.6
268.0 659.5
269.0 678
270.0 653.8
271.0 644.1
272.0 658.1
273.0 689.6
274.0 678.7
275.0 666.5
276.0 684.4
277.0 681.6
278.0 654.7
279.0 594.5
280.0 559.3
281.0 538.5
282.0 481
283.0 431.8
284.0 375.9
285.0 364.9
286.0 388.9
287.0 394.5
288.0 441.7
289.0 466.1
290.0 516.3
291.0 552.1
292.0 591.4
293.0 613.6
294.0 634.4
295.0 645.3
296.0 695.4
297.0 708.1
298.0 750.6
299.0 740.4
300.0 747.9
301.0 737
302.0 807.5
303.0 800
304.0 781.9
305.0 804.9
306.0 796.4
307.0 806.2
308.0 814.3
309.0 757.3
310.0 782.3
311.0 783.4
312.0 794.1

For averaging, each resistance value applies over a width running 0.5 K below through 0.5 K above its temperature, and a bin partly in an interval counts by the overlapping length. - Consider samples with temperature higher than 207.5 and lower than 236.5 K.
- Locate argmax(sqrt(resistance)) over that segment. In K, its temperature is 230.0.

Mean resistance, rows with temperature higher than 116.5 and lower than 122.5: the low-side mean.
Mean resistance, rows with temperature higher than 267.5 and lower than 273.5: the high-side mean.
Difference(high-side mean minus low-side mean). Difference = 470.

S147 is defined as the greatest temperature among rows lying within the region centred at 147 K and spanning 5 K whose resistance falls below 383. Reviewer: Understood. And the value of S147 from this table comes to 147.0 K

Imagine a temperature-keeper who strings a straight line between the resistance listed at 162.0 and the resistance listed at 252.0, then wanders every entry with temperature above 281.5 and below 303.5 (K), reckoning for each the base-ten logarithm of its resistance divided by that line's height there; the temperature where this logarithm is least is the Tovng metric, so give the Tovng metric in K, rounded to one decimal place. 285.0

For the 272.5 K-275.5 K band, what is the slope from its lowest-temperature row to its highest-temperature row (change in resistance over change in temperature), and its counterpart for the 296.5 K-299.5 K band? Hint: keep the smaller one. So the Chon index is -12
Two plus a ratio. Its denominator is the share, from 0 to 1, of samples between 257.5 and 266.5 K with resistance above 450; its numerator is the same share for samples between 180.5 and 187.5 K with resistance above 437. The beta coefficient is 3.0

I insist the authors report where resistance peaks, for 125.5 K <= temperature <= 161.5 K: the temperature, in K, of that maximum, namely 150.0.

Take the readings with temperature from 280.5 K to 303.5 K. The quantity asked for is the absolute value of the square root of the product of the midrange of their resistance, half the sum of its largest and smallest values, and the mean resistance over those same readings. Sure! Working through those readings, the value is 585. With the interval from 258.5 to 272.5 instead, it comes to 626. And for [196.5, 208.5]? 456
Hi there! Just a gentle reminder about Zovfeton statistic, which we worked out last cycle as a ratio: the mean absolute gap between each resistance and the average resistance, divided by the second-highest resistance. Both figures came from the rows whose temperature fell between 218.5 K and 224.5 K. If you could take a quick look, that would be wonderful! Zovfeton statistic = 0.019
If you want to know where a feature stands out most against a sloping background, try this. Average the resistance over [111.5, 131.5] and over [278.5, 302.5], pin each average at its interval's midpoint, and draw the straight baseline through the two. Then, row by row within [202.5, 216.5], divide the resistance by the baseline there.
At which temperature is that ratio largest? 216.0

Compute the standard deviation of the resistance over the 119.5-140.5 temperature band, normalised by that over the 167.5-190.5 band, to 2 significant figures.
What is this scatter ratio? 2.2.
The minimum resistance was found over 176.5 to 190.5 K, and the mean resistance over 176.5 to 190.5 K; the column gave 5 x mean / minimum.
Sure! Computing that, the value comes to 5.18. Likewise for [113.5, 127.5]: 5.41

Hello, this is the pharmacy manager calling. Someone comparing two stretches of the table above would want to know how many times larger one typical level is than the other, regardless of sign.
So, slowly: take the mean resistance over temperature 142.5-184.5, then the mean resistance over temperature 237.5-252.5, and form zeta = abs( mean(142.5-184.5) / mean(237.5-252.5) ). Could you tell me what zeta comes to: 0.71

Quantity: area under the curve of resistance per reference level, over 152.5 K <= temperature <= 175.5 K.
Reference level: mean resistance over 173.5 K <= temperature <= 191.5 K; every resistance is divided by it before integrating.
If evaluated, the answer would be 20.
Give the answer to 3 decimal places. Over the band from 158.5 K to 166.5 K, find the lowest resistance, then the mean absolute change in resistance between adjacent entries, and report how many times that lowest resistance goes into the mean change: 0.028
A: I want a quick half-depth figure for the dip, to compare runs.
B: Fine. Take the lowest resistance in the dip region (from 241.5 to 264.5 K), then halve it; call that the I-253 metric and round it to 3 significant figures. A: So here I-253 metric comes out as 271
